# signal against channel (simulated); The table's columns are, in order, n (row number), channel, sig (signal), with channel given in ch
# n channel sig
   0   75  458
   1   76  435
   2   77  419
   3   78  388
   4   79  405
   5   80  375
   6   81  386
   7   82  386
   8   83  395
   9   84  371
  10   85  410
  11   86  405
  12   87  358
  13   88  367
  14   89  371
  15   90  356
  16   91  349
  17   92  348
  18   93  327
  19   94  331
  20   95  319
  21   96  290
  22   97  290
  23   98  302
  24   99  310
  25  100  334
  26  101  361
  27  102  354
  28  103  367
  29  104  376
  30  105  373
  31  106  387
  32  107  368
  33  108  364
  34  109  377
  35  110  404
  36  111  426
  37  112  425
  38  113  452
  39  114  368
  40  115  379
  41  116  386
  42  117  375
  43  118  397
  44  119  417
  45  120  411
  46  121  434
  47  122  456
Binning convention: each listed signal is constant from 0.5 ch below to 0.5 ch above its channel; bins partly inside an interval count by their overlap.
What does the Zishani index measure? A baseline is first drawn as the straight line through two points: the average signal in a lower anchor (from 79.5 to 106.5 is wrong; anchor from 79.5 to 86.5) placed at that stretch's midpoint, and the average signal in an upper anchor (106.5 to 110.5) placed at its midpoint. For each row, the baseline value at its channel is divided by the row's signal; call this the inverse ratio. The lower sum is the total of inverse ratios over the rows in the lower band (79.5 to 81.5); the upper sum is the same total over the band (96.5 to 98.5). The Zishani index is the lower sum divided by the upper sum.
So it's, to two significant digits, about 0.79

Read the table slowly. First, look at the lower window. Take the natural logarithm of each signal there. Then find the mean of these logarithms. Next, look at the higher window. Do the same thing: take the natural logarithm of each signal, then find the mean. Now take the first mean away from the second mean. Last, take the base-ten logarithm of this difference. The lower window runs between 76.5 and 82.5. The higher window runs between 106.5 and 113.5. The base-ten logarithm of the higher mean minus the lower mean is -1.7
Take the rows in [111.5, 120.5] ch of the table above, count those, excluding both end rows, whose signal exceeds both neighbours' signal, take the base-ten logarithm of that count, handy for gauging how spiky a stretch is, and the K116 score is 0.48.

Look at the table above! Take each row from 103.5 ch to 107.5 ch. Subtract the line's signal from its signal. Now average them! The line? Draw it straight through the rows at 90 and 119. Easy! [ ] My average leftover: -13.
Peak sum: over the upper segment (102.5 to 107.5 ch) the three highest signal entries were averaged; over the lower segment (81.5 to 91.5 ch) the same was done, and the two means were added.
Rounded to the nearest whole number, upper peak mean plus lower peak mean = 782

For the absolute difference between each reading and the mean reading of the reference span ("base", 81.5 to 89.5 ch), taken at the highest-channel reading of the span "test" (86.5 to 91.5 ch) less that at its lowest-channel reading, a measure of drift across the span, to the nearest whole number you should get 9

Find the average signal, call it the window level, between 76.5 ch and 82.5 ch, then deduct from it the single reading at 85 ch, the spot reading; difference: -17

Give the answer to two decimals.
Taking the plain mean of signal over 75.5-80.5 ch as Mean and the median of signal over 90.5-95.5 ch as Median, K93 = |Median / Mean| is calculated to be 0.82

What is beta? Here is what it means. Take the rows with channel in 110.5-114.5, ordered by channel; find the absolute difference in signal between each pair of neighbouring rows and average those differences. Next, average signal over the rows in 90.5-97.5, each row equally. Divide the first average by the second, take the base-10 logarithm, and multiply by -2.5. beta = 2.3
